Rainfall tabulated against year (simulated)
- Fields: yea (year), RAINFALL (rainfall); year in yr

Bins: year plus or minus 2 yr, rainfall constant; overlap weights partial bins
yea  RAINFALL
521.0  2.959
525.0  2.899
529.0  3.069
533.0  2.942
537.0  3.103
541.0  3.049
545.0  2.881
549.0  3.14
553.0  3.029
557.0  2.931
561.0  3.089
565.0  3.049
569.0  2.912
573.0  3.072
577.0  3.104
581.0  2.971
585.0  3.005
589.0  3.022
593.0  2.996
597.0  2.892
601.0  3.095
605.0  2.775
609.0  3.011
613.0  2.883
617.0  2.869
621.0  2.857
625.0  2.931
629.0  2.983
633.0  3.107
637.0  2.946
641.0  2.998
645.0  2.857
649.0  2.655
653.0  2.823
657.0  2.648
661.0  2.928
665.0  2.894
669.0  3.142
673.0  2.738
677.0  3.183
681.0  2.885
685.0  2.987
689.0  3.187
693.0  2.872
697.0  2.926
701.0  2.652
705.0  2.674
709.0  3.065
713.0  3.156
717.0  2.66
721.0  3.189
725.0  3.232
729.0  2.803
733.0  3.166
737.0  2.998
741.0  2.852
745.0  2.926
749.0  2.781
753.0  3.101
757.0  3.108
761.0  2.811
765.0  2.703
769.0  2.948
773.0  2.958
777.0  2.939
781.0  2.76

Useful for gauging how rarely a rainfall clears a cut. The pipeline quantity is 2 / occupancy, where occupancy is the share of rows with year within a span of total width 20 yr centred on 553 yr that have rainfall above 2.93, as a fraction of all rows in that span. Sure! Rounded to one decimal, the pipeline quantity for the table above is 2.5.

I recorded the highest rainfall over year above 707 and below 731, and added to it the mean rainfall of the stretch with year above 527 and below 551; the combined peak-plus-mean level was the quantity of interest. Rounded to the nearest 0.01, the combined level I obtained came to 6.26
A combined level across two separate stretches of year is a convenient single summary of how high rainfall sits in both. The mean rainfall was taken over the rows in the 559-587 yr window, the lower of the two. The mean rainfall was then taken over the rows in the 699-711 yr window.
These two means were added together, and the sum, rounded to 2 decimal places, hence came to 5.83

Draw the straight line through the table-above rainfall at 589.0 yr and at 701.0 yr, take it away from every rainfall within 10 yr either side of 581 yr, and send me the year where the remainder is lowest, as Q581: 581.0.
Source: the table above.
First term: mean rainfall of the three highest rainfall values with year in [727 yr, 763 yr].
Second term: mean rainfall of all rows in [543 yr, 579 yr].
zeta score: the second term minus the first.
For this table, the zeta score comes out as -0.10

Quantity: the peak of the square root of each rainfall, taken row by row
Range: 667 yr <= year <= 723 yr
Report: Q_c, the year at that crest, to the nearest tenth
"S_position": 721.0 yr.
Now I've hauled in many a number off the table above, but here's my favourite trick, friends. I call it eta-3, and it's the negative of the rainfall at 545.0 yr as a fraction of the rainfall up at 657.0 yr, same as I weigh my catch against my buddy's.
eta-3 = -1.09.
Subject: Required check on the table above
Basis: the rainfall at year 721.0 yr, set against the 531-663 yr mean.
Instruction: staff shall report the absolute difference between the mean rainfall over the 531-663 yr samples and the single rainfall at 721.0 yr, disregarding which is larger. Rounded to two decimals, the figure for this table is 0.23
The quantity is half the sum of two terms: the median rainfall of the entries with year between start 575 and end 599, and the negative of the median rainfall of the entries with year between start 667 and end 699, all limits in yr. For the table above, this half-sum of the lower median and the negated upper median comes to 0.022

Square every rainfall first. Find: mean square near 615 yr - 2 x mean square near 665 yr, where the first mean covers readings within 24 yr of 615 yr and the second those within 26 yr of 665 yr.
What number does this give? -8.4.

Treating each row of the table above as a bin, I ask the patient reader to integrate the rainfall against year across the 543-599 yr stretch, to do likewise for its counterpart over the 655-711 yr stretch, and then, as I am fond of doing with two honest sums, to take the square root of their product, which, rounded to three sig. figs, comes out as 166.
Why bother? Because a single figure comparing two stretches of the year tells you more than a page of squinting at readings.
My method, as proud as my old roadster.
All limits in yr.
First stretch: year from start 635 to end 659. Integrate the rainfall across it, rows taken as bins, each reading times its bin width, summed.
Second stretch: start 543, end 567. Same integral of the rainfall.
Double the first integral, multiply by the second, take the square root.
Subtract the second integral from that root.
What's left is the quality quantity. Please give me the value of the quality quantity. 26.6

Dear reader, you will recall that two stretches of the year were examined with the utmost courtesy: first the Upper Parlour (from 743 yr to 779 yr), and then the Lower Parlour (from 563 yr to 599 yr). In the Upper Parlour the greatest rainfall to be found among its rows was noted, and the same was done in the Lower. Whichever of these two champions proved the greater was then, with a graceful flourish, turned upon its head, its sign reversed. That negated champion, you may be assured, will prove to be -3.11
